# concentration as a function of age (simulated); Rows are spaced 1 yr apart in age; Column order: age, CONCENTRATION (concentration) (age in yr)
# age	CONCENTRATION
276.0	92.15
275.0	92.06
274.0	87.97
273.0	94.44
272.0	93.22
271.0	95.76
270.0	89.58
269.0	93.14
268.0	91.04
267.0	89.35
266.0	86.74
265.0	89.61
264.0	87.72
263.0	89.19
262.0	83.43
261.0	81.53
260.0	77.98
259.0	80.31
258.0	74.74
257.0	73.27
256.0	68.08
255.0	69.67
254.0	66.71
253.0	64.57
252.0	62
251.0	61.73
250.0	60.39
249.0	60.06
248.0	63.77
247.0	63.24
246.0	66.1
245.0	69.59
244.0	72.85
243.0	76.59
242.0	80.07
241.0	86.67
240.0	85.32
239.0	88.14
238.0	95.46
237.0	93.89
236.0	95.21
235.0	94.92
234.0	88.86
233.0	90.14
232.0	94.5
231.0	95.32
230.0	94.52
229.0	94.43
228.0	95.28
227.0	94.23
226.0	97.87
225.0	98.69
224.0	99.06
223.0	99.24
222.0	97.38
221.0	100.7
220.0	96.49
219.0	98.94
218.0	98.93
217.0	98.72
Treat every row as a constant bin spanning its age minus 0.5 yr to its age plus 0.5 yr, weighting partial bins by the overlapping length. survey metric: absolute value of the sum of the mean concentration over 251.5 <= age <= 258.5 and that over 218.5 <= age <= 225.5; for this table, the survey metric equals 167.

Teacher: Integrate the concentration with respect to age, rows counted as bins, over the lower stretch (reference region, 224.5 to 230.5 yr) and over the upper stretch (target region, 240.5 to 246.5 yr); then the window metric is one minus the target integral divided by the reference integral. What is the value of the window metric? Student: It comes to 0.21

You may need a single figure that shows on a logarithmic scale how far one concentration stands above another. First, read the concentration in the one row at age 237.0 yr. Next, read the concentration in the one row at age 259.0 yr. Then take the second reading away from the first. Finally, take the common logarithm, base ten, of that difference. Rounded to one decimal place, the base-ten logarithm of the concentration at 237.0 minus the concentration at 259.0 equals 1.1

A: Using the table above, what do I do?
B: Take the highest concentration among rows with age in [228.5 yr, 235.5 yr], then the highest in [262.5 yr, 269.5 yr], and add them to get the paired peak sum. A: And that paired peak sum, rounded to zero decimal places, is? 188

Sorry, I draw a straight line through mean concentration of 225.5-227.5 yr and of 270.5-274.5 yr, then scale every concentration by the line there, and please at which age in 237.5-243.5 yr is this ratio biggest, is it 238.0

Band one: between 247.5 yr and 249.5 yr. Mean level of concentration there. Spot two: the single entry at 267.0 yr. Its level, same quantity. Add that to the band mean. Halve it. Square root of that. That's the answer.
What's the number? 8.7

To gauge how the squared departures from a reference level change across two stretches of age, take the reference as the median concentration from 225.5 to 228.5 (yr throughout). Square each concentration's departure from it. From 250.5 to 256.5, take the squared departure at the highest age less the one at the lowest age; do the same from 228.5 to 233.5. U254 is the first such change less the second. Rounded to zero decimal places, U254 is -411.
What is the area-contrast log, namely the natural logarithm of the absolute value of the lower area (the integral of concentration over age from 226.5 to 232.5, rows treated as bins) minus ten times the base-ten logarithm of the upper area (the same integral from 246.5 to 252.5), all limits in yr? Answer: 6.30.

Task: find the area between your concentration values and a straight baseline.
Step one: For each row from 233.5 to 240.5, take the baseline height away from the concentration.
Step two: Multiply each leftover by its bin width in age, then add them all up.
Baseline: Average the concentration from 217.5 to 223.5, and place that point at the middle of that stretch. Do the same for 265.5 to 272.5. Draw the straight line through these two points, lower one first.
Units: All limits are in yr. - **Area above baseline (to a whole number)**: -31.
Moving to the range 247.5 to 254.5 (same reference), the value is -219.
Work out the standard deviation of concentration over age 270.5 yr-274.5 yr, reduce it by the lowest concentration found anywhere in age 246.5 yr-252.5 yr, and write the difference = -57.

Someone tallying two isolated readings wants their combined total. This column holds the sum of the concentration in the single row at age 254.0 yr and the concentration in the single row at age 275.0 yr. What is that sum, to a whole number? 159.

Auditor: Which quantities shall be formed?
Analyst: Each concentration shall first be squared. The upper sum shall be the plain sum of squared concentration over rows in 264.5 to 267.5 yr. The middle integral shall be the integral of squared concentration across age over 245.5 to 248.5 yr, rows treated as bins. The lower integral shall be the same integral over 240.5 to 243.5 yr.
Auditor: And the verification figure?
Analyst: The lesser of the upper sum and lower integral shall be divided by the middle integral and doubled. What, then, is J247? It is 3.2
